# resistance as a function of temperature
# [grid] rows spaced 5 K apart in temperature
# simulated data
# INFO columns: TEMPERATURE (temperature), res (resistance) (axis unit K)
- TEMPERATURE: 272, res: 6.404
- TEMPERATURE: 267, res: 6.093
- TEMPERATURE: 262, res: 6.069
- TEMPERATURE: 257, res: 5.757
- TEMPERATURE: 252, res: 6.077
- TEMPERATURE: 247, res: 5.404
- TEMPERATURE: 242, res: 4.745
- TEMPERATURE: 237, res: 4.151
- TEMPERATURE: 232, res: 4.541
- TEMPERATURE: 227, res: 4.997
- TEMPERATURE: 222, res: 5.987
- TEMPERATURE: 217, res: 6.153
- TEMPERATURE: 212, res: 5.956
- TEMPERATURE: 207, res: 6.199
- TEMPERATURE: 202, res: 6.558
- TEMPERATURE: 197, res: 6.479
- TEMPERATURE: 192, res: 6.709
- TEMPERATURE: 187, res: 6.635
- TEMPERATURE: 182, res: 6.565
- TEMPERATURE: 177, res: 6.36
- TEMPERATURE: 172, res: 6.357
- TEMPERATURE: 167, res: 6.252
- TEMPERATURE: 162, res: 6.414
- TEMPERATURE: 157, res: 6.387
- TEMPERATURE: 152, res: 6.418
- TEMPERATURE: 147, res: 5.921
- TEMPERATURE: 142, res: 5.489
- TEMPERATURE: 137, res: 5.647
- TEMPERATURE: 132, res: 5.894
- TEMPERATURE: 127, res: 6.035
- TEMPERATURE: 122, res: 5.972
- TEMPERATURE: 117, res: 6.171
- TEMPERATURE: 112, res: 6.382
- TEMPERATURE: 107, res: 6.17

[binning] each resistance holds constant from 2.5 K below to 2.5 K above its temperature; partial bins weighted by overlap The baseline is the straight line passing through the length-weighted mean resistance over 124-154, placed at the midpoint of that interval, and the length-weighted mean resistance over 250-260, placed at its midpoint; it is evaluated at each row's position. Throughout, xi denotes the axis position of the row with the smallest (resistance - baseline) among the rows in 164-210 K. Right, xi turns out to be 207 K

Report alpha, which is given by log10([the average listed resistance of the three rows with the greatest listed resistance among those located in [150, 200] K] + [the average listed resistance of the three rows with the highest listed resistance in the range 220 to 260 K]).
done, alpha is 1.100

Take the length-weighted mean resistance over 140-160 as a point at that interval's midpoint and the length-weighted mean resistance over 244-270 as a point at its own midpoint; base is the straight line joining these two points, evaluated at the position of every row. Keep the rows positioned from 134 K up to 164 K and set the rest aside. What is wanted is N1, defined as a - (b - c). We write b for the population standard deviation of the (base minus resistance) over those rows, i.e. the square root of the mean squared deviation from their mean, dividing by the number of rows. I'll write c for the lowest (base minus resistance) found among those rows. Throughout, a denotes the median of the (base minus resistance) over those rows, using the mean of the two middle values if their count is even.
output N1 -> -0.8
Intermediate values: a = -0.1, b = 0.40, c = -0.36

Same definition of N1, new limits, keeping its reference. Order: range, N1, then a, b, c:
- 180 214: -1.5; -0.6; 0.23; -0.71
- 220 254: 0.1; 0.9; 0.68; -0.20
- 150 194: -1.2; -0.3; 0.16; -0.71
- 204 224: -0.5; -0.1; 0.10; -0.23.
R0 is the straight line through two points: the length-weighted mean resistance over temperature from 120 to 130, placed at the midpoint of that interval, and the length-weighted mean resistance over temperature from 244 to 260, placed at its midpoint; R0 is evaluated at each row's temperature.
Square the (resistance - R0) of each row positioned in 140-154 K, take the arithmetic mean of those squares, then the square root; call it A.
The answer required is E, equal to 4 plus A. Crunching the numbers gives 4.39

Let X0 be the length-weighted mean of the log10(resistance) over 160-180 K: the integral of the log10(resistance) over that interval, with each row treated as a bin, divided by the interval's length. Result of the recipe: 0.80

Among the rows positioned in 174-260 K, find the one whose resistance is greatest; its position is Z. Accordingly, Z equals 192 K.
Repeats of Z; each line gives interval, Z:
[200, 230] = 202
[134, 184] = 182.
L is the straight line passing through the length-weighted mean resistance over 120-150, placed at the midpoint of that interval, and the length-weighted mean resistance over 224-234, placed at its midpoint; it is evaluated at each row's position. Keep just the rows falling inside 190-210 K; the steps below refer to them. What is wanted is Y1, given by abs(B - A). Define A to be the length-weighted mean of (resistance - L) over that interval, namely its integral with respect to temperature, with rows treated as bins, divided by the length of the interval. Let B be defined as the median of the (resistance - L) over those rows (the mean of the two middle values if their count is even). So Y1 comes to 0.046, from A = 1.32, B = 1.4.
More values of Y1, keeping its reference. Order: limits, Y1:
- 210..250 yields 0.031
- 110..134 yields 0.001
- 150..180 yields 0.025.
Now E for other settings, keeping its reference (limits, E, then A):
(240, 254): 4.64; 0.64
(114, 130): 4.09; 0.09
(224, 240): 5.25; 1.25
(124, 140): 4.20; 0.20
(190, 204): 4.74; 0.74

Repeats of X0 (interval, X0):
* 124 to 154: 0.77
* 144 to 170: 0.80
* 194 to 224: 0.79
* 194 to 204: 0.81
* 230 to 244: 0.65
